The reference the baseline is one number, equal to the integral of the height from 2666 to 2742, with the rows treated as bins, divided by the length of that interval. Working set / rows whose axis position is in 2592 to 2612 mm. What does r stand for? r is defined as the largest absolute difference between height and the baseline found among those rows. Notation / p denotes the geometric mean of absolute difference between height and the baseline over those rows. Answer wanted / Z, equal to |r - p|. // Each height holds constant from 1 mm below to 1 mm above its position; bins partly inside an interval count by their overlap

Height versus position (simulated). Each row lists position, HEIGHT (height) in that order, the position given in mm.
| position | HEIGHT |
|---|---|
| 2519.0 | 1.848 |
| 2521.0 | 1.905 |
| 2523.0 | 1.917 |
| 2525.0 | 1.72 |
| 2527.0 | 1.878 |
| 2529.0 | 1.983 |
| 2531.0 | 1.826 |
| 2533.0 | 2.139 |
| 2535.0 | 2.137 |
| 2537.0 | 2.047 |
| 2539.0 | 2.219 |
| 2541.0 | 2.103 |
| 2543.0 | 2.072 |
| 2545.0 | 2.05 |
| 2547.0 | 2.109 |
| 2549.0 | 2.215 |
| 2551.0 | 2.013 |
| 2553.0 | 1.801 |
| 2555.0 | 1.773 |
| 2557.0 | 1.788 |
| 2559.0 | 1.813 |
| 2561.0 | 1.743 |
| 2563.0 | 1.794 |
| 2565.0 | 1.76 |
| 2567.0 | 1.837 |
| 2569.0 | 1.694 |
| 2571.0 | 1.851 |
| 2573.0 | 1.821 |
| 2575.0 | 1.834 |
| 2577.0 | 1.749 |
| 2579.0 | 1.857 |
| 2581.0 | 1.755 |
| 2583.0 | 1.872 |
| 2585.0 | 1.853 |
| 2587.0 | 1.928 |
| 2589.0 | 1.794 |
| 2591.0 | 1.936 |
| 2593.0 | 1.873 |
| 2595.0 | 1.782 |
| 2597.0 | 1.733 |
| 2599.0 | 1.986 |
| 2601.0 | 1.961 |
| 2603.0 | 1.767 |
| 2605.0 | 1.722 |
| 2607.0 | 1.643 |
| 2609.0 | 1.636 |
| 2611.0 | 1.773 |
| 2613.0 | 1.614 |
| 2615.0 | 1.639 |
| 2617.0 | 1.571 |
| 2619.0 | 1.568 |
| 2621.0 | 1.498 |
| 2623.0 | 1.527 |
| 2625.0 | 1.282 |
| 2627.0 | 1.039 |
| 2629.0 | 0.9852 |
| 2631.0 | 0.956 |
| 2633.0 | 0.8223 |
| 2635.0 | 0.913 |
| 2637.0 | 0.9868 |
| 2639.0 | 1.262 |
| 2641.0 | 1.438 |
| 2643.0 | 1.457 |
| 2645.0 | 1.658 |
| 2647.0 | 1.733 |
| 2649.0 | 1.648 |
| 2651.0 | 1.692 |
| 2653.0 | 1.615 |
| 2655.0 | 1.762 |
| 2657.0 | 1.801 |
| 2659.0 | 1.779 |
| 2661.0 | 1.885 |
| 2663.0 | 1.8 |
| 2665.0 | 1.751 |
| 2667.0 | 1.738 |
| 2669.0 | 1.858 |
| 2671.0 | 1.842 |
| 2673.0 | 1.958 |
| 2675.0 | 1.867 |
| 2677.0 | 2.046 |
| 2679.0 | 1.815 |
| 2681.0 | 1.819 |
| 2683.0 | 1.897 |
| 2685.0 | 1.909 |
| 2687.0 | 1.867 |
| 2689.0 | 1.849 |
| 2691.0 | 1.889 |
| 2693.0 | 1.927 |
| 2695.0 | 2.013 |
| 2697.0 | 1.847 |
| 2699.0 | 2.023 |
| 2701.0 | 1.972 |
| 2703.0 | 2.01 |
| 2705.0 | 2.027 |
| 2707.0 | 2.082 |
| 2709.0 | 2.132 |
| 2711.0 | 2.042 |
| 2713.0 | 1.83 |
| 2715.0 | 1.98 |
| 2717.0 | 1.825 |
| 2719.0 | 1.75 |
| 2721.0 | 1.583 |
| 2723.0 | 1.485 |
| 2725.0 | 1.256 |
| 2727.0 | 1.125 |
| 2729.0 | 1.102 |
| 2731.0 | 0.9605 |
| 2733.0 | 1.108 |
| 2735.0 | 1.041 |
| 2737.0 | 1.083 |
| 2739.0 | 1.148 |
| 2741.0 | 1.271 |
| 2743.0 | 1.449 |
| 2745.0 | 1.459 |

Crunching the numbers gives 0.20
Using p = 0.07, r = 0.28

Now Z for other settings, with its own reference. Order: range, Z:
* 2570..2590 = 0.11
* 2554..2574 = 0.07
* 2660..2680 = 0.22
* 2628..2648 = 0.57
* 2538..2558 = 0.27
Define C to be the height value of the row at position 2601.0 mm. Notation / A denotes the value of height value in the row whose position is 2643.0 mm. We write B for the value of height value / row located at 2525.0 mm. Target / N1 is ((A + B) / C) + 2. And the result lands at 3.62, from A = 1.457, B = 1.72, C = 1.961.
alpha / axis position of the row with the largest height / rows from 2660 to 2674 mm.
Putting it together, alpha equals 2673.0 mm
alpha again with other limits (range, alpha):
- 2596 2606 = 2599.0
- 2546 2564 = 2549.0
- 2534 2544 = 2539.0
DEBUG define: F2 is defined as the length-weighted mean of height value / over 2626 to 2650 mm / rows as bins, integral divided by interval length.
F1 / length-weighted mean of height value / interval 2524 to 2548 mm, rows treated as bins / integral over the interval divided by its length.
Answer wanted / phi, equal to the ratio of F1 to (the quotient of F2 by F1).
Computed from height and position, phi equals 3.30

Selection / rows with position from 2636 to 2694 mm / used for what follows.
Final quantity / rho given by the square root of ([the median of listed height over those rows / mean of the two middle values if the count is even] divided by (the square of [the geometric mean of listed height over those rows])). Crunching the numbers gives 0.78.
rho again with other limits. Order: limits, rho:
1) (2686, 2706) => 0.72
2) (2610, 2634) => 0.93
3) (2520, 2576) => 0.71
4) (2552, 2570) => 0.75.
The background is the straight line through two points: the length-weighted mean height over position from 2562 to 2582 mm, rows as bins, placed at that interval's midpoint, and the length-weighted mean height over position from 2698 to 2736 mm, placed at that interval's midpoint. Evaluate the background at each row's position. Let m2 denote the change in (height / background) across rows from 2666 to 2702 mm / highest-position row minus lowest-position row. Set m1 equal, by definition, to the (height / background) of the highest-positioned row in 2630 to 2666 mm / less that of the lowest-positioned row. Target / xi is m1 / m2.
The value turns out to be 3.0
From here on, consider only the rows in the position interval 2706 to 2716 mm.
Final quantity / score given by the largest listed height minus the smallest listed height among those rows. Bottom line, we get 0.30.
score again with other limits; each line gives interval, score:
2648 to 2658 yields 0.19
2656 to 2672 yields 0.15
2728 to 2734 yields 0.15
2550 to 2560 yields 0.24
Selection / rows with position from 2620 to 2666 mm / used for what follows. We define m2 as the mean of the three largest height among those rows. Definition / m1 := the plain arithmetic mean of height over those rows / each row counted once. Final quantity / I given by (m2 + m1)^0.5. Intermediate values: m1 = 1.4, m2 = 1.83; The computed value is 1.810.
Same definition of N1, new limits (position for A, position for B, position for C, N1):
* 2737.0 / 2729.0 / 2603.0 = 3.24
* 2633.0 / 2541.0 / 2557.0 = 3.64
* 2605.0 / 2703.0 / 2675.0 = 4.00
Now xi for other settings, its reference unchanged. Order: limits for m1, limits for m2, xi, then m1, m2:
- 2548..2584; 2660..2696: -1.7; -0.2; 0.10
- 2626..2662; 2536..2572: -5.8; 0.5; -0.09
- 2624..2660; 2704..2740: -0.6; 0.3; -0.51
